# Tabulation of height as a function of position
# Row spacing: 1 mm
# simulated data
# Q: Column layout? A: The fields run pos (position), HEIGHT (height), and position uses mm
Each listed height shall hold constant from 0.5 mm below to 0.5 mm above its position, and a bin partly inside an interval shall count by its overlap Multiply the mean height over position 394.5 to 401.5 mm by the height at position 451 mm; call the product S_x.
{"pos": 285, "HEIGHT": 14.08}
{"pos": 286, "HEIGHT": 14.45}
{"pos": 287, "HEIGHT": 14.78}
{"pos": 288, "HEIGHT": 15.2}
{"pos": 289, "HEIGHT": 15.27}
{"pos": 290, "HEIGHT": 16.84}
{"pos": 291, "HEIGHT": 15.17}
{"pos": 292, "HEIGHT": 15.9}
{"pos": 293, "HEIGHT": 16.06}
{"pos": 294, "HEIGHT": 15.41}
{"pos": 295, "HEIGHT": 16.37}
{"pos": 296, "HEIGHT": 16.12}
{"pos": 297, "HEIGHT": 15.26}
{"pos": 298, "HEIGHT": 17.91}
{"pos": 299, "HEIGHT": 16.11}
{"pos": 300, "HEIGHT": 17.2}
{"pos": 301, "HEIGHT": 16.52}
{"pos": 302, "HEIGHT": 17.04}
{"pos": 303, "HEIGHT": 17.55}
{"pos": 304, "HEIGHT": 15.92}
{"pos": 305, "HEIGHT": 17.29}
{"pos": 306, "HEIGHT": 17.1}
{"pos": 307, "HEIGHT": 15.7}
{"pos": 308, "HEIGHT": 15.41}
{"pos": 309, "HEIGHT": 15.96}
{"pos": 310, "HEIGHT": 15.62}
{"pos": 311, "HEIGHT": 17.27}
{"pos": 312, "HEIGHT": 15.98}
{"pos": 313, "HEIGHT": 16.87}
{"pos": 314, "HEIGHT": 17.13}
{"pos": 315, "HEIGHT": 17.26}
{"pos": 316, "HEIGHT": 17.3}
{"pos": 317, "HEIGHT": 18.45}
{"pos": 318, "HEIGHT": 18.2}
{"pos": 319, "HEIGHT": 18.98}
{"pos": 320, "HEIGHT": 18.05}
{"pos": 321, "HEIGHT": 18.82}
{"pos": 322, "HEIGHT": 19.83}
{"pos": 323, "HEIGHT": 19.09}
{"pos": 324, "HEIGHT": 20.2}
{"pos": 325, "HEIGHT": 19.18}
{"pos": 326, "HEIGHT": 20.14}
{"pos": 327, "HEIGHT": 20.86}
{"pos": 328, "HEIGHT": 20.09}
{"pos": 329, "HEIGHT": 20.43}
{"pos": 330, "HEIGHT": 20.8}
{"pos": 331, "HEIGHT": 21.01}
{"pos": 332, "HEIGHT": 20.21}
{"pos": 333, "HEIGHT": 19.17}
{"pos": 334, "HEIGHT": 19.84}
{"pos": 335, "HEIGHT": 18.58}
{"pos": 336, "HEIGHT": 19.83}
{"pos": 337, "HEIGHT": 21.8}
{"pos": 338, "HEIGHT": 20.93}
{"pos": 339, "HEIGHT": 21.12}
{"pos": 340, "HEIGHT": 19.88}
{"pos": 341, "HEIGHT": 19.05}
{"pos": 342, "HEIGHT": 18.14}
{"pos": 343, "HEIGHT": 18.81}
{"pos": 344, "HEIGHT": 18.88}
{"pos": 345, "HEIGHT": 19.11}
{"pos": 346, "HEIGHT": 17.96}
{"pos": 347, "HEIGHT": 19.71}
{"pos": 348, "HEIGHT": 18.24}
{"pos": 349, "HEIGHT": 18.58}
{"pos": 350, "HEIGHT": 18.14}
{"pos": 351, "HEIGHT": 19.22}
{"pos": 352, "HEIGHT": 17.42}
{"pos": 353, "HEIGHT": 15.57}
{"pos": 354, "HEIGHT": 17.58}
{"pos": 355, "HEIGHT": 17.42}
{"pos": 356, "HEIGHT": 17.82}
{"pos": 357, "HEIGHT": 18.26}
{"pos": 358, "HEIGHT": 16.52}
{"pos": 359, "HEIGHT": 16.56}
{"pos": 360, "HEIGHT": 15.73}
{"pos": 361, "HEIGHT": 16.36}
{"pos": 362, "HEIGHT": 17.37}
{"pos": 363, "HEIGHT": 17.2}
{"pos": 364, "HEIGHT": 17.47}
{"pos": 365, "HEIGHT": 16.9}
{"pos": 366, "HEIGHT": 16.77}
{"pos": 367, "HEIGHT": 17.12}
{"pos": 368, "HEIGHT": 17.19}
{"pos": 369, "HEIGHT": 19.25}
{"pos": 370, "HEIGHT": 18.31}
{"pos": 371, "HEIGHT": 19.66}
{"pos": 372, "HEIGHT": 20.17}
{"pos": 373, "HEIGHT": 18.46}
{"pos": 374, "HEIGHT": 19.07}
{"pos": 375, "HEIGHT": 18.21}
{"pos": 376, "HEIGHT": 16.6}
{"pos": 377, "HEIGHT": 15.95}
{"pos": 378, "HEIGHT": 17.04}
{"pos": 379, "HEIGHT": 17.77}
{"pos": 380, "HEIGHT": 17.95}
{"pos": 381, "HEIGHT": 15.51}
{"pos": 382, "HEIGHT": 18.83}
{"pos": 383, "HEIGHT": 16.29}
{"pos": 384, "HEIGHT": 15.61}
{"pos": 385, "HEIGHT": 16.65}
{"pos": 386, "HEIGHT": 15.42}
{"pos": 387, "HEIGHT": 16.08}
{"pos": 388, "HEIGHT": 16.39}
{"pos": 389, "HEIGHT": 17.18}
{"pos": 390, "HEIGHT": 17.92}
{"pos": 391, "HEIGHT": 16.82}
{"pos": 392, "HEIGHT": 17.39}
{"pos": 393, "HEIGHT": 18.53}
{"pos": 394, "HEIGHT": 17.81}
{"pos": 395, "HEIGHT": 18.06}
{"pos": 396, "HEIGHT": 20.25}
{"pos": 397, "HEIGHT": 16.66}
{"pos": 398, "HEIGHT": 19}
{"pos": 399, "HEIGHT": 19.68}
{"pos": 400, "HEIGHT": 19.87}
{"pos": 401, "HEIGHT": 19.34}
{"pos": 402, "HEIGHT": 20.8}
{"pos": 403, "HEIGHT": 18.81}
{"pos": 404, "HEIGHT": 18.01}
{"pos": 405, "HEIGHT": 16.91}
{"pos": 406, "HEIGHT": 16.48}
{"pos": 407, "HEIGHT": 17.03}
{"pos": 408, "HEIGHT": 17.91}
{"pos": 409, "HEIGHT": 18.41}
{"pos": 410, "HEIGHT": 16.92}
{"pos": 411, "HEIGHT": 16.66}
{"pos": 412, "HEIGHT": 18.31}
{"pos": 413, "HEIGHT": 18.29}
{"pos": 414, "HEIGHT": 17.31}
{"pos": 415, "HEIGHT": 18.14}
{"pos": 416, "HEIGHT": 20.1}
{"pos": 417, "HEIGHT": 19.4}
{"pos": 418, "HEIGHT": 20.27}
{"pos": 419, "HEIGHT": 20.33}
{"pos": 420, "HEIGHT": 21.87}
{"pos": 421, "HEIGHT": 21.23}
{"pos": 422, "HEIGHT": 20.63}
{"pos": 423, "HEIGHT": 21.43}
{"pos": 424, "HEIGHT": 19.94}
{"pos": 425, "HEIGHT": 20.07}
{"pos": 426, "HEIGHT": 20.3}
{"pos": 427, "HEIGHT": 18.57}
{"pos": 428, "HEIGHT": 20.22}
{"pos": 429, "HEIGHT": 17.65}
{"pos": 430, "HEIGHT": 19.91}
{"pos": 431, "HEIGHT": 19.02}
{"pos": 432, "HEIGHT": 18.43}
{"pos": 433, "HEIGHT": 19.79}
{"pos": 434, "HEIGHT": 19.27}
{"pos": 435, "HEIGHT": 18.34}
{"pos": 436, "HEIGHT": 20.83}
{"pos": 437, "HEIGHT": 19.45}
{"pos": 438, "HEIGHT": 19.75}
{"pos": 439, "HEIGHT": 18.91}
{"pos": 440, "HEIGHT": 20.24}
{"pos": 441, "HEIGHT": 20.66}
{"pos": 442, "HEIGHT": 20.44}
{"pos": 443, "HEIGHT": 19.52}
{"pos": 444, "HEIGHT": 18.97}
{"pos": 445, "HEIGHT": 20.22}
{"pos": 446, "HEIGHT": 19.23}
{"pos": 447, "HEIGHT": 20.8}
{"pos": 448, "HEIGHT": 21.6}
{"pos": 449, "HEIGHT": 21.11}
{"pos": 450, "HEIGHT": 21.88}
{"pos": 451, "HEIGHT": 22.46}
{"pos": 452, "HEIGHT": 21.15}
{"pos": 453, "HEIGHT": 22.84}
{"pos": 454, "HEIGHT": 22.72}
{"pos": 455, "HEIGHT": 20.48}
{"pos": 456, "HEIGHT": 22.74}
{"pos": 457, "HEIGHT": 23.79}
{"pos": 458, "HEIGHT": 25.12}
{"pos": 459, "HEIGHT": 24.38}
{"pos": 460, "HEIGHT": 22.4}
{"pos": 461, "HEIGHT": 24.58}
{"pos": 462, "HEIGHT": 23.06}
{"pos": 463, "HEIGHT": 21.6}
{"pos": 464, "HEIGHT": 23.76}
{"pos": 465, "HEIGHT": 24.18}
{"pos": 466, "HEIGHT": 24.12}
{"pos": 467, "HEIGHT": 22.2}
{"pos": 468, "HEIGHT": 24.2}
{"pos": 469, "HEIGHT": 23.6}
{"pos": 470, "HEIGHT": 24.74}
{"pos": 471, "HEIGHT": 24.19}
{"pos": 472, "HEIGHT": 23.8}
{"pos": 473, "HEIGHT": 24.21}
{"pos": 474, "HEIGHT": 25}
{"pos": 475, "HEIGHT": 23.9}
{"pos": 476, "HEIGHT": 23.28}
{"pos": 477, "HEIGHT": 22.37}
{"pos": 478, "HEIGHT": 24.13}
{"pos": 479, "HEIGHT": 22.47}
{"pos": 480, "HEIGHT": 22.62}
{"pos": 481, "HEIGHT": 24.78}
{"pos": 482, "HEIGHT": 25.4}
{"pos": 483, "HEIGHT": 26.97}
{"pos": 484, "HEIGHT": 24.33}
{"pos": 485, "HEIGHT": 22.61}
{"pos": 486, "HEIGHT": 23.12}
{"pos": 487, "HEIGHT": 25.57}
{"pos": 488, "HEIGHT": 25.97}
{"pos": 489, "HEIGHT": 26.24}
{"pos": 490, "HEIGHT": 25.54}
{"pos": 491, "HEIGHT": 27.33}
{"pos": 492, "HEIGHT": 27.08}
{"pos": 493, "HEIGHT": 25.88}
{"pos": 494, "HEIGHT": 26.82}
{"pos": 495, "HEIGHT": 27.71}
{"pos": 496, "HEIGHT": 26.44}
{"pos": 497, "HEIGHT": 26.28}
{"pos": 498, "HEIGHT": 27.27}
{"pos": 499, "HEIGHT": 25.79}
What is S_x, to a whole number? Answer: 426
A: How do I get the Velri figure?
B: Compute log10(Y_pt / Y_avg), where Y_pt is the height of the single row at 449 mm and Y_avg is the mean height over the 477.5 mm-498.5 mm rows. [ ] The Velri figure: -0.08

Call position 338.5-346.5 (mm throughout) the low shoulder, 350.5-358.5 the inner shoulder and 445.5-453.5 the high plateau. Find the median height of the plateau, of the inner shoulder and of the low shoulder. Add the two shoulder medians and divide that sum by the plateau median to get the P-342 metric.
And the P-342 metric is 1.71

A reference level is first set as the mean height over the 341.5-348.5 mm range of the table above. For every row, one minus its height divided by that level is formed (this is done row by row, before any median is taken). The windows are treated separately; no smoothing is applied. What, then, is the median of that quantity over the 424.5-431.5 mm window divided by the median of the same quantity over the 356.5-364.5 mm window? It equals -1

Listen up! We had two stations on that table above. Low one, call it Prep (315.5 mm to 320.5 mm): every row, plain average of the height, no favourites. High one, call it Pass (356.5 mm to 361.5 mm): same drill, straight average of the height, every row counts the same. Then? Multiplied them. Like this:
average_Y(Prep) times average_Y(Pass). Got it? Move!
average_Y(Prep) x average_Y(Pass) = 304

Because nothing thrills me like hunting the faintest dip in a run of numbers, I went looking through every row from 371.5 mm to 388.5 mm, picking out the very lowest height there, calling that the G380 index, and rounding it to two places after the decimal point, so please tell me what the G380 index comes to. 15.42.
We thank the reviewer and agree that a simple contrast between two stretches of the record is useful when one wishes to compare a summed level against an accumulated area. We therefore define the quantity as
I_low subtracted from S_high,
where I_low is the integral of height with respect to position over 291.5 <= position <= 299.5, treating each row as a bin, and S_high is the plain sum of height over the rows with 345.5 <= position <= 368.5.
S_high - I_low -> 272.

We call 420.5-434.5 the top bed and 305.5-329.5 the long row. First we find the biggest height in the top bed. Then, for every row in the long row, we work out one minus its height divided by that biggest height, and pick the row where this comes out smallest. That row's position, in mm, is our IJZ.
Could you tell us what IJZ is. 327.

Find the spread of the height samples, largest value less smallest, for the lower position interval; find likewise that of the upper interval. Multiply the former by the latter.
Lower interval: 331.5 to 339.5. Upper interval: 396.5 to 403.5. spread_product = 13.3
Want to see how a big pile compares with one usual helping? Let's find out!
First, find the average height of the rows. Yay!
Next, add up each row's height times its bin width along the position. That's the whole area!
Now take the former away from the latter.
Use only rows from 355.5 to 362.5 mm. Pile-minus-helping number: 102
